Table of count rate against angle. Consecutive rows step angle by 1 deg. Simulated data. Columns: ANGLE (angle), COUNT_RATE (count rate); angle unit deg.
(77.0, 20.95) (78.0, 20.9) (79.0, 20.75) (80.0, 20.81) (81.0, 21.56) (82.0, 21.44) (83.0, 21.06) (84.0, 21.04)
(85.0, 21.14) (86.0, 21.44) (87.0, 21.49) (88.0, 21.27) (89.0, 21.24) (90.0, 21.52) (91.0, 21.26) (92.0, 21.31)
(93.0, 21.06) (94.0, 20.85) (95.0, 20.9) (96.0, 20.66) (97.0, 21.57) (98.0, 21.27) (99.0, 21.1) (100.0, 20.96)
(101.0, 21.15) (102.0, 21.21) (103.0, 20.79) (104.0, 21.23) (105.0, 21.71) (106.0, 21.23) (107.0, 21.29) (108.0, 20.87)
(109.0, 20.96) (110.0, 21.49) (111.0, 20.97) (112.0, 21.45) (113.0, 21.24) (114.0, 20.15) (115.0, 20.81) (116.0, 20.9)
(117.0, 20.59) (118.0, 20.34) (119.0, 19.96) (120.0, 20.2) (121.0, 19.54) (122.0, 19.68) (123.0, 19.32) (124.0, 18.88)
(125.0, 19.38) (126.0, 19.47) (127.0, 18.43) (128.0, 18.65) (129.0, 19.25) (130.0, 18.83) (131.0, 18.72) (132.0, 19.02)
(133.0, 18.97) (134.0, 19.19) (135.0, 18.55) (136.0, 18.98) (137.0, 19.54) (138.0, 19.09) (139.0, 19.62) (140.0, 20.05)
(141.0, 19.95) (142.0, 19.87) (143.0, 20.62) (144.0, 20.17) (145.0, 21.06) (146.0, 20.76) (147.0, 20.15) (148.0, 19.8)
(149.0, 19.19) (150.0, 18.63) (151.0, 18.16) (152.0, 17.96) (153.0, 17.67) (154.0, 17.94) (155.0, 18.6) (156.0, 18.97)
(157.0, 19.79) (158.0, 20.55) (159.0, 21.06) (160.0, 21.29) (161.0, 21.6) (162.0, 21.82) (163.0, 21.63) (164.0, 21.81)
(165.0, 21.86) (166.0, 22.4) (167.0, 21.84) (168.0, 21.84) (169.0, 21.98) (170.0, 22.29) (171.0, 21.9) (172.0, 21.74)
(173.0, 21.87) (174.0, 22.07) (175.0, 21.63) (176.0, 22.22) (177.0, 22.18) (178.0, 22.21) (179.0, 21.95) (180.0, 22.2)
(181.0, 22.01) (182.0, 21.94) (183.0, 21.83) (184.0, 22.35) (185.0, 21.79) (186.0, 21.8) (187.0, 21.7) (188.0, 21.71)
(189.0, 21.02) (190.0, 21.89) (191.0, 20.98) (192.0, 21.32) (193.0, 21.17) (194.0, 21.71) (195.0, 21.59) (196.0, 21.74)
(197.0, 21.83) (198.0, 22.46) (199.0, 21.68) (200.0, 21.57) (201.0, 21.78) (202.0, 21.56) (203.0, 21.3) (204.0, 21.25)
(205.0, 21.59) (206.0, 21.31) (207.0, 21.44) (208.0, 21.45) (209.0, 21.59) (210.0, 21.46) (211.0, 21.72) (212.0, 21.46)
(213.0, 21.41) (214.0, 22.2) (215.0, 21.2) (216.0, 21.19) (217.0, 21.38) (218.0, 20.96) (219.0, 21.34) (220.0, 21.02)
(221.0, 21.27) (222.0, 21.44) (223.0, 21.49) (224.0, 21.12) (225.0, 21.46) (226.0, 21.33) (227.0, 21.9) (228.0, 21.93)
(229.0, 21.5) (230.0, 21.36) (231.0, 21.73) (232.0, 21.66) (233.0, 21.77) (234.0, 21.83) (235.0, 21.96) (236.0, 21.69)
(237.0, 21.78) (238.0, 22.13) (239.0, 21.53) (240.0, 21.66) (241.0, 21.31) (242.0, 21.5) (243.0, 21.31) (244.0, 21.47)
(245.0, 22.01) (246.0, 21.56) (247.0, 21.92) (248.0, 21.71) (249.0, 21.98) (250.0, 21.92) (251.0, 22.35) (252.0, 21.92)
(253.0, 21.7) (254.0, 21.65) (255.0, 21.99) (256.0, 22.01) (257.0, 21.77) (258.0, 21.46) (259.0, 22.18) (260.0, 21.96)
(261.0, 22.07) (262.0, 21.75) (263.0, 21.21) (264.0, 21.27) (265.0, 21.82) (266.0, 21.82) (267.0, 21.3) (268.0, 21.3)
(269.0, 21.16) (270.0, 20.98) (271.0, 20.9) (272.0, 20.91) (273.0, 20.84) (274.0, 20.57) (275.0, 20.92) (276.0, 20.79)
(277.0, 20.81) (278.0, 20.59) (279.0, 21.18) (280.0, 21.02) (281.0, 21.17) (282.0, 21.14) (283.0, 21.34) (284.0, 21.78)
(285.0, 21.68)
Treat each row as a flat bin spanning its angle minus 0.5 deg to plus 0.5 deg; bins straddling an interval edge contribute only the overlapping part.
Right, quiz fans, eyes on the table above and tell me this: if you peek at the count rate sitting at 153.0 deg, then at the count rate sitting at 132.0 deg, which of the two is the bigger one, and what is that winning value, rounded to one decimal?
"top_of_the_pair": 19.0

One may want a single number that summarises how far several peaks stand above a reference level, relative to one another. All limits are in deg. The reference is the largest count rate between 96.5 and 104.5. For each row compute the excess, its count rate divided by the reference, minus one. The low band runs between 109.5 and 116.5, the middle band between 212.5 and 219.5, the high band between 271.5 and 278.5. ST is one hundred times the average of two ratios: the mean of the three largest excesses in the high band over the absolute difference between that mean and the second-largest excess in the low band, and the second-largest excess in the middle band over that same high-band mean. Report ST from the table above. -49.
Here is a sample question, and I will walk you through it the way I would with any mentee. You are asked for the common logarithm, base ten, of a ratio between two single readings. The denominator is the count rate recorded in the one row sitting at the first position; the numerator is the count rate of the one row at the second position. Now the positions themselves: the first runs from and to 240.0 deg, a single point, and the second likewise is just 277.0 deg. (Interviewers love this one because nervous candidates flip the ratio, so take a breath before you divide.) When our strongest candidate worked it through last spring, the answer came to -0.017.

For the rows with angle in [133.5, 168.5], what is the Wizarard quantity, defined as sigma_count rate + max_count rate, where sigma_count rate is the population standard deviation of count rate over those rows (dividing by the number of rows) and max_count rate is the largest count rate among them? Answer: 23.7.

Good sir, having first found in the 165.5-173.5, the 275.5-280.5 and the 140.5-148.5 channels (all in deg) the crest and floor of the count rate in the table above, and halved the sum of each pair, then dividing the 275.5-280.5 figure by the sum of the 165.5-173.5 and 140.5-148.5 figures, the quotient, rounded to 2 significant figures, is 0.49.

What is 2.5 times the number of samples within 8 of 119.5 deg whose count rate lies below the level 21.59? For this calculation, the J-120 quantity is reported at 40.0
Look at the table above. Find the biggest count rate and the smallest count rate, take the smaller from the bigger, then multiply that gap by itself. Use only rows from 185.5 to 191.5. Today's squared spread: 0.8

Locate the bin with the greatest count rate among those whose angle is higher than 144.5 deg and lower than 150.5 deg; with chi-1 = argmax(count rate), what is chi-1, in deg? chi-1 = 145.0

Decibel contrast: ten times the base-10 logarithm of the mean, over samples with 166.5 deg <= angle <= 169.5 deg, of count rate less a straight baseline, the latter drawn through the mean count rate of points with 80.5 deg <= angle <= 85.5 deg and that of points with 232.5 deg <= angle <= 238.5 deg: -5.3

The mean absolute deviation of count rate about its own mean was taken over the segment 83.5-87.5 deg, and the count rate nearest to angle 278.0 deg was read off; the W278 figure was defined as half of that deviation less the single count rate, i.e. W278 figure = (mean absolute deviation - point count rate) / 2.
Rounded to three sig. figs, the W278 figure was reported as -10.2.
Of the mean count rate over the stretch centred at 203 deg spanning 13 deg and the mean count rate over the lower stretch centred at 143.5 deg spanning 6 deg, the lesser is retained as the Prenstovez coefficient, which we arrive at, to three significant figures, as 20.4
